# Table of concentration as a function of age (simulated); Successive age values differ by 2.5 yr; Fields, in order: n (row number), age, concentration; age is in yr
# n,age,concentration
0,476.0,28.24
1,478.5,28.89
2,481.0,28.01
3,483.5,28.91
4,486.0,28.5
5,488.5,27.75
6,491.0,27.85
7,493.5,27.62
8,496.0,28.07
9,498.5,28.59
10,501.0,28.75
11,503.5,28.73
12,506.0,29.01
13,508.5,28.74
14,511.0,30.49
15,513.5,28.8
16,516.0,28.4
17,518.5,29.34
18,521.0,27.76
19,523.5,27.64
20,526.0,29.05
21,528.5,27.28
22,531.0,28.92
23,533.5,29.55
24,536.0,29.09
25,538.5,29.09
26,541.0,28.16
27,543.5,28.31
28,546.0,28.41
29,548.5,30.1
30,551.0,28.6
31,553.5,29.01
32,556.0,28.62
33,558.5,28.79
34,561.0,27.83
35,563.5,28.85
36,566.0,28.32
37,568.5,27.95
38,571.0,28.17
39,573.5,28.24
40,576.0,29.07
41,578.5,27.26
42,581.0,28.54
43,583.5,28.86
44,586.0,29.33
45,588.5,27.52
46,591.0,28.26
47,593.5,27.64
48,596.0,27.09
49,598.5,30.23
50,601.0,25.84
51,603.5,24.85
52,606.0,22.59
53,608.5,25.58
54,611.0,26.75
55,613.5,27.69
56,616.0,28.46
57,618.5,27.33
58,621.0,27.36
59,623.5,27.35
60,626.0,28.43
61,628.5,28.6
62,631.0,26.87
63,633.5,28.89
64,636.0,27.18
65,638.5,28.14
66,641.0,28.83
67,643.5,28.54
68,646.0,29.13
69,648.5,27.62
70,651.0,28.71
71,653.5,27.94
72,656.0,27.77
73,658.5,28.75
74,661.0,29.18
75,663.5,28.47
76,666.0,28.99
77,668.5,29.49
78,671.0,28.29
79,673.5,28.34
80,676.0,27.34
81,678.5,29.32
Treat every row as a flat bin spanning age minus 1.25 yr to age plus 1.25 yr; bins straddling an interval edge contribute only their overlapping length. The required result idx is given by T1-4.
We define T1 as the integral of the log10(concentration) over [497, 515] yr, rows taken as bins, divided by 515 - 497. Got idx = -2.538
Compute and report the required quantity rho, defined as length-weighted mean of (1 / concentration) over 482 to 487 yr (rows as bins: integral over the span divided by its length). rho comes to 0.0349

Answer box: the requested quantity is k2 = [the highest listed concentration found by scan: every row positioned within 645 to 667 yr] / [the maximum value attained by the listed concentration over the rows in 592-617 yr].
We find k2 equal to 0.97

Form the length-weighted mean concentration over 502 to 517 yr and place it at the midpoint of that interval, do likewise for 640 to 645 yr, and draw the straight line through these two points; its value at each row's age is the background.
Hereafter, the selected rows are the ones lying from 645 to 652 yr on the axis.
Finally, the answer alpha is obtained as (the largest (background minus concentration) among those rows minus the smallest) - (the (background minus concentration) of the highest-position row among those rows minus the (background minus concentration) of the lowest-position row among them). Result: 1.1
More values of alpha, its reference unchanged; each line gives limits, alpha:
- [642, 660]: 1.8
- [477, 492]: 0.1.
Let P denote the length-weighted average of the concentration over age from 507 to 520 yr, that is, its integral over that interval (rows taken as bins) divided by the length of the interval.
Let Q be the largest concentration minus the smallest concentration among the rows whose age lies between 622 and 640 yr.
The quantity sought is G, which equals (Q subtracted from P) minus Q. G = 25.1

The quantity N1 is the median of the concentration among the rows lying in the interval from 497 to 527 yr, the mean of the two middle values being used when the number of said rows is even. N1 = 28.7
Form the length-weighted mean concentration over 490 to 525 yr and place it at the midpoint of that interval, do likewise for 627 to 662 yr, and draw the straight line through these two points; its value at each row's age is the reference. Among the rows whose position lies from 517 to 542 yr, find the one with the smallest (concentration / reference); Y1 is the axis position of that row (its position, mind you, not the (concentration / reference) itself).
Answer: 528.5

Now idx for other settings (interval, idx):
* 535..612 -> -2.554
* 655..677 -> -2.545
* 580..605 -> -2.557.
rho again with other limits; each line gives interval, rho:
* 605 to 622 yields 0.0378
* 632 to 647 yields 0.0352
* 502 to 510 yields 0.0346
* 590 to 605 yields 0.0369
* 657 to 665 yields 0.0348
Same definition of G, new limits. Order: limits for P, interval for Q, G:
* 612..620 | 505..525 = 22.1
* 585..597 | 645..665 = 24.8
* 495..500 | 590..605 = 17.6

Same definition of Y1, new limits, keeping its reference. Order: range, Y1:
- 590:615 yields 606.0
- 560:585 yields 578.5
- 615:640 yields 631.0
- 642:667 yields 648.5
